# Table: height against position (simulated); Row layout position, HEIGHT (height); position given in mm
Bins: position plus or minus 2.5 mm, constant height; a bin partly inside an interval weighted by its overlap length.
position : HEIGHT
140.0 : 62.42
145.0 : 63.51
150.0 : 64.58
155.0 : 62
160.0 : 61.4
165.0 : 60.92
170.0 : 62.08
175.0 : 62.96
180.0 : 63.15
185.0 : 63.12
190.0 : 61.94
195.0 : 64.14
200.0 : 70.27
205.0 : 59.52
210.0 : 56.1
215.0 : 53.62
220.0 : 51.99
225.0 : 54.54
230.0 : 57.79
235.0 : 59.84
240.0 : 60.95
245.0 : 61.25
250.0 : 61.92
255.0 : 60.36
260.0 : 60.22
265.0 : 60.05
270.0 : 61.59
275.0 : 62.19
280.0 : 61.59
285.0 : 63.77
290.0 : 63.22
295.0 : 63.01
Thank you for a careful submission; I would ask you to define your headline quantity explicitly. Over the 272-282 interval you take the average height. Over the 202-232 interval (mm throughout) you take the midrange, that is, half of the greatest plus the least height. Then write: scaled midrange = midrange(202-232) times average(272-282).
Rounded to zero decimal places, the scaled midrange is 3451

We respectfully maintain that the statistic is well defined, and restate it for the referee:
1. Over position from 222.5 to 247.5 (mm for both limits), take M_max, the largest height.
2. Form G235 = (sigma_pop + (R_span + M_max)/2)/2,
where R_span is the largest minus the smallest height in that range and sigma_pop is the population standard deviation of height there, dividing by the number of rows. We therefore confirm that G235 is 18.2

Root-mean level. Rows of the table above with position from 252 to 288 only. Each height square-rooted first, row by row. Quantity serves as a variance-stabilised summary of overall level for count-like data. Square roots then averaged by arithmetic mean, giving 7.8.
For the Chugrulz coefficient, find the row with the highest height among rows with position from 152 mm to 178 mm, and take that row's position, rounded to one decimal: 175.0 mm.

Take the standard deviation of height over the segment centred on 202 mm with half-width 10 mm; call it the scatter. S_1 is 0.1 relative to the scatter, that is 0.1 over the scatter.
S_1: 0.02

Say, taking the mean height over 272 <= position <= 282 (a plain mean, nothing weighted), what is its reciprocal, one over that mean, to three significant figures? 0.0162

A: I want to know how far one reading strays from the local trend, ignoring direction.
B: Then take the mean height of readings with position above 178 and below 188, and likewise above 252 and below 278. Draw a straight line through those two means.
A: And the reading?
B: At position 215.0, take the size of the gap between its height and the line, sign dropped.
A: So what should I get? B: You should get 8.6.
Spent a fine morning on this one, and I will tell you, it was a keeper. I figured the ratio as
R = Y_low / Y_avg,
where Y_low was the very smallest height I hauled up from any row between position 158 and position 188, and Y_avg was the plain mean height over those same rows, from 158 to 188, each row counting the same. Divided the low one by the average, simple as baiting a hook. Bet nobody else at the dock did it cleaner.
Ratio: 0.978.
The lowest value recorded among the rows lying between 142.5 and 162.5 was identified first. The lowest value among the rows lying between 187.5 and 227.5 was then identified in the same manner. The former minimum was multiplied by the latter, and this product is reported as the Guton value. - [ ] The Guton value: 3192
